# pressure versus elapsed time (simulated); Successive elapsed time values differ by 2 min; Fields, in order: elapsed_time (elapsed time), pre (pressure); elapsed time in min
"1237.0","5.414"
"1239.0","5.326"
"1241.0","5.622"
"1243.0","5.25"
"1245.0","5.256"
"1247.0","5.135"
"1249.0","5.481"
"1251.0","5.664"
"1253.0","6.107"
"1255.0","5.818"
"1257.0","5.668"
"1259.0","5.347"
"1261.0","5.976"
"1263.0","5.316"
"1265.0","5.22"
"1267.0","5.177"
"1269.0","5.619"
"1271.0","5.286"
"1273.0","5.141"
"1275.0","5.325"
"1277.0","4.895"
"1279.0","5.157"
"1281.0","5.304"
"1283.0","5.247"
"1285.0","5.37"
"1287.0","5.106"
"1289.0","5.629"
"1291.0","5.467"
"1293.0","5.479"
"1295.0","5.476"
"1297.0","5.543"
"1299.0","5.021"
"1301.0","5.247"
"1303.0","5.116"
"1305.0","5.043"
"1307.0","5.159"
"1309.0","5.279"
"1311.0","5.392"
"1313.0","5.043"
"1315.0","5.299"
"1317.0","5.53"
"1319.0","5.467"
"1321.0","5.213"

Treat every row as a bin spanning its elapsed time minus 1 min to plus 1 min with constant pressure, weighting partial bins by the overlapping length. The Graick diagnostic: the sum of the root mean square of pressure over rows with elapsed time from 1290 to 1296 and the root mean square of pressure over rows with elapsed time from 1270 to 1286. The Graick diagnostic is 10.69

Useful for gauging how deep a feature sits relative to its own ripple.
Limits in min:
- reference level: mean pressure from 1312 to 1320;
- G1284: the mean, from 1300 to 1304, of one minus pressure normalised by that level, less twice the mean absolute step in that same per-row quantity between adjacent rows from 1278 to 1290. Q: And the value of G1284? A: -0.055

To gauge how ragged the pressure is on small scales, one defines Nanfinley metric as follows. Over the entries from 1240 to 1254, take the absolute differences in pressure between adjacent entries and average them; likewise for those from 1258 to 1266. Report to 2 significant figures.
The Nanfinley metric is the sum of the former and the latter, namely 0.71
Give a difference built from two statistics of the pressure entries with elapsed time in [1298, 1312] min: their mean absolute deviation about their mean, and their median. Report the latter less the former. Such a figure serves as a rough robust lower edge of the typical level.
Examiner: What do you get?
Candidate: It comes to 5.05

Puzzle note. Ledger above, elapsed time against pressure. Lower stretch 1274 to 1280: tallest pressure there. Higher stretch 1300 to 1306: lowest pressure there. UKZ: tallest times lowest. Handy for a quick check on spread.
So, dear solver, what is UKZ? 26.9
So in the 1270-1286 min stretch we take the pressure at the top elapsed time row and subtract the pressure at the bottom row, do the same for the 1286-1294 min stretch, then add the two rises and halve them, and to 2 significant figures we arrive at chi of 0.23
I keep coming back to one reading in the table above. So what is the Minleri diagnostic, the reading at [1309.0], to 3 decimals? 5.279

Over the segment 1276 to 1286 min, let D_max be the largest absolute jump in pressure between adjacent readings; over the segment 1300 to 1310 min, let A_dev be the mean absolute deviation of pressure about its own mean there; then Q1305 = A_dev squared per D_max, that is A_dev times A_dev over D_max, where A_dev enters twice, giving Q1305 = 0.022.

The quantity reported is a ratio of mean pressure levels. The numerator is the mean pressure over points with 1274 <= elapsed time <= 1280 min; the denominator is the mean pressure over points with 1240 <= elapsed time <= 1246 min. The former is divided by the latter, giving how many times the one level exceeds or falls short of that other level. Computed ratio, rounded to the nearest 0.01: 0.95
